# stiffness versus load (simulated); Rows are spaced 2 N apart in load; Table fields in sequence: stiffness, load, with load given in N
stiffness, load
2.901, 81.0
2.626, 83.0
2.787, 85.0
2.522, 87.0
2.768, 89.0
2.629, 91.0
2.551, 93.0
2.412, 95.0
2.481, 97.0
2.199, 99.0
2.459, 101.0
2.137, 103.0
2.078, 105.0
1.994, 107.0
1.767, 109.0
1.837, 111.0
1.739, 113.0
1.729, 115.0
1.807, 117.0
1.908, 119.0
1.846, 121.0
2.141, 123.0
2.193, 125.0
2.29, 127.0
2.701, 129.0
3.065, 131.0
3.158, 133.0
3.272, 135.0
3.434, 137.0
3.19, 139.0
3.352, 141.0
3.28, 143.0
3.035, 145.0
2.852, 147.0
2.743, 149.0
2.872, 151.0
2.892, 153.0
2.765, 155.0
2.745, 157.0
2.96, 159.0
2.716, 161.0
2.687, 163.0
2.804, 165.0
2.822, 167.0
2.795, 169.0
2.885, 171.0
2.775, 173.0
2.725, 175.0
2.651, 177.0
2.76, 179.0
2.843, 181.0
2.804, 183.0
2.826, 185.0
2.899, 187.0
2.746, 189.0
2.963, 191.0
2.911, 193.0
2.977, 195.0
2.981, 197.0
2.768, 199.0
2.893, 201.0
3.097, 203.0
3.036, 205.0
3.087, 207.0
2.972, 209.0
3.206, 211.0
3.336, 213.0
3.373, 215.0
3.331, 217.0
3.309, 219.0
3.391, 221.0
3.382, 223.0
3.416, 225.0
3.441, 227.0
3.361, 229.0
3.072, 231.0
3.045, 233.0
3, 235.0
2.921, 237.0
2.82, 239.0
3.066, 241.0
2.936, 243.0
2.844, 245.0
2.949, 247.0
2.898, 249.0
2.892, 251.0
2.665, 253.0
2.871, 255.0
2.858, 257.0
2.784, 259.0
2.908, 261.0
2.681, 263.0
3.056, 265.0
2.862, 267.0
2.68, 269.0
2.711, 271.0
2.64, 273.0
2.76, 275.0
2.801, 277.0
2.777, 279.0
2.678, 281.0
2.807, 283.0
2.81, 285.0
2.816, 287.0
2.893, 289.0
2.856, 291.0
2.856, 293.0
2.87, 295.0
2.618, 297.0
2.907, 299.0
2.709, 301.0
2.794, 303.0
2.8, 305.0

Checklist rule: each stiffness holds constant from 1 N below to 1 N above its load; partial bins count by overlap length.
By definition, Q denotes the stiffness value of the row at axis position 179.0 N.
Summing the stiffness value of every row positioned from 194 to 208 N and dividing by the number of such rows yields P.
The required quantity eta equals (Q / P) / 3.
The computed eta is 0.309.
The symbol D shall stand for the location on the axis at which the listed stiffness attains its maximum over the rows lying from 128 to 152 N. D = 137.0 N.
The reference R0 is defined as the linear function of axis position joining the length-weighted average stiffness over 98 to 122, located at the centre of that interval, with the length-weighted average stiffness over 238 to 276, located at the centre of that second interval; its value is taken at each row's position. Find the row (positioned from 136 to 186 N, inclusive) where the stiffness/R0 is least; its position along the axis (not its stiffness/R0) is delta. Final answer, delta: 177.0 N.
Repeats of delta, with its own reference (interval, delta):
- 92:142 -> 115.0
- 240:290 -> 281.0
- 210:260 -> 253.0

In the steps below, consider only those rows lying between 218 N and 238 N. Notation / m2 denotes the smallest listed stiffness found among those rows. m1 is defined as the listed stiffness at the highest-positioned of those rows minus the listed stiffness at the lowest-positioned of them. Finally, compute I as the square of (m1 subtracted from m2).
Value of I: 11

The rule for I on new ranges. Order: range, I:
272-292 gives 6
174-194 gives 6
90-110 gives 7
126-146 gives 2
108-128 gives 1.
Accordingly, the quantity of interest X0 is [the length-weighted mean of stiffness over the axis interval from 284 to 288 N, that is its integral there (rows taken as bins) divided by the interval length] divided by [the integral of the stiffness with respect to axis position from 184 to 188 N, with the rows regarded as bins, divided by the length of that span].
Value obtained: 0.98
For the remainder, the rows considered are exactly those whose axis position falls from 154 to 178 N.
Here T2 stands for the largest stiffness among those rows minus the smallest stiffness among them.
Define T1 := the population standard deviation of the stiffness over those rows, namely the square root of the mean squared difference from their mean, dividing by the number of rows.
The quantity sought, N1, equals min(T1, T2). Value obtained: 0.08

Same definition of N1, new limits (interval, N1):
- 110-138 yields 0.61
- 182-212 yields 0.12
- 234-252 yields 0.07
